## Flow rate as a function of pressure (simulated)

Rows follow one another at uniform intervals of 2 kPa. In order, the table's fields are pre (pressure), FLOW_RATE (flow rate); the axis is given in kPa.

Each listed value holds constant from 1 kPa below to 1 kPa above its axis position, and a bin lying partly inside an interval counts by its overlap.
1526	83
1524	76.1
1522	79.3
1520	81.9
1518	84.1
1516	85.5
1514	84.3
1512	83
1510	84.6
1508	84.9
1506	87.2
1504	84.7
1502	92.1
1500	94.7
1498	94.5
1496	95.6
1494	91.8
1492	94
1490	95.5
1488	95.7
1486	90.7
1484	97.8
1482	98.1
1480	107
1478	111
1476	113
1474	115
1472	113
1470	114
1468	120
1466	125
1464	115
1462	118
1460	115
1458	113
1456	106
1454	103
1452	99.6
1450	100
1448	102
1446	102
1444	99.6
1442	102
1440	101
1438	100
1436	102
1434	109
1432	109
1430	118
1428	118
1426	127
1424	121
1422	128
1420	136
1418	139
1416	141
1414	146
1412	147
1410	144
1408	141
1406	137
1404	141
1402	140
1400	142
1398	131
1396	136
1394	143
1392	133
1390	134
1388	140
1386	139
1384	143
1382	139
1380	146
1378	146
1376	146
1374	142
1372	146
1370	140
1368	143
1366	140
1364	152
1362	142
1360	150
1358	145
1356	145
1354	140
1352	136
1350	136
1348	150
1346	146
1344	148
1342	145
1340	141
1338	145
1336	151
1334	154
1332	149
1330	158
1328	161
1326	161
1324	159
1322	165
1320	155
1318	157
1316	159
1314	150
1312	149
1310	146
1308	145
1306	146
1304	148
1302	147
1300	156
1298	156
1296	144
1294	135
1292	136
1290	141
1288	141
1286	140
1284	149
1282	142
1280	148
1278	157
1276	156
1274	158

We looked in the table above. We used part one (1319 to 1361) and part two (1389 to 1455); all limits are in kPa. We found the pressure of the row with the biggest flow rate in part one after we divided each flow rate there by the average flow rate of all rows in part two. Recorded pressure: 1322 kPa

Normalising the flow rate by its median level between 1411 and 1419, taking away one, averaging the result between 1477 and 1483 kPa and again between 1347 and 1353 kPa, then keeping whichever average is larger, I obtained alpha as -0.02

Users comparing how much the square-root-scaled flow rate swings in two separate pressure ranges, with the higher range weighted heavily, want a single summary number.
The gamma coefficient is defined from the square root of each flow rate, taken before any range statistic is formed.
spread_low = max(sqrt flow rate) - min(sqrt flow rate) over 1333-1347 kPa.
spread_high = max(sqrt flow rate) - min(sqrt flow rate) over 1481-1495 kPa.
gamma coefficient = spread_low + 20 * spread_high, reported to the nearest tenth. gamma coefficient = 8.2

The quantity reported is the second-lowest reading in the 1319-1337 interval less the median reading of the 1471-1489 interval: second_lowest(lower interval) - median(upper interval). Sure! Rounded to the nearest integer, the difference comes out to 44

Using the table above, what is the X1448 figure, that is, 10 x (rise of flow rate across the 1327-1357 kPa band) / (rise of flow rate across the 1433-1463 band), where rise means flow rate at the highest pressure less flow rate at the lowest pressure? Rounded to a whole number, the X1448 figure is -18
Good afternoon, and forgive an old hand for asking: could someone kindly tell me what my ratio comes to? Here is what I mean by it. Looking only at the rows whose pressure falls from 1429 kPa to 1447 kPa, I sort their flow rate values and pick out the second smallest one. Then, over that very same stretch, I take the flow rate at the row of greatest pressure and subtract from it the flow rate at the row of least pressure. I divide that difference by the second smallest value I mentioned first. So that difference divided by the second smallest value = -0.16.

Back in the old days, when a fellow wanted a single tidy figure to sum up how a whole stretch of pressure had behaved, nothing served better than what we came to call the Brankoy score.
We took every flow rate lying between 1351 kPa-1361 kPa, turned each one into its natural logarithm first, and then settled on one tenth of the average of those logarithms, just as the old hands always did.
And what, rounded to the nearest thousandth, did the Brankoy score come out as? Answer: 0.496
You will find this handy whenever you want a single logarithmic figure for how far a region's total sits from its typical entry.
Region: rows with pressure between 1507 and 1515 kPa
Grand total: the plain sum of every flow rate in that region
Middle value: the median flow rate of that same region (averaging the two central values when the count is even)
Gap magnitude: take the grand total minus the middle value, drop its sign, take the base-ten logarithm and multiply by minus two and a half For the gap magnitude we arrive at -6.0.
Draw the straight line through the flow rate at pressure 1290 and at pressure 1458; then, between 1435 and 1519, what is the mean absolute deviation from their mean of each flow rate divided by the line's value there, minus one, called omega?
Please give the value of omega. 0.070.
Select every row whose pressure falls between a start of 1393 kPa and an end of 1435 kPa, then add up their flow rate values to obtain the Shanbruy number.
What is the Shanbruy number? 2794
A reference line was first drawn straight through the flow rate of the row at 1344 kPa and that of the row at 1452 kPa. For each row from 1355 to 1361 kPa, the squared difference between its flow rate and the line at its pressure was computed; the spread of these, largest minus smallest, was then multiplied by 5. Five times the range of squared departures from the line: 392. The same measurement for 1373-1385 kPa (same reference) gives 722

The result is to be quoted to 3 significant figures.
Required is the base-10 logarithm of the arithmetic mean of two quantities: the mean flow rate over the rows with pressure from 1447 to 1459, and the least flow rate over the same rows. 2.01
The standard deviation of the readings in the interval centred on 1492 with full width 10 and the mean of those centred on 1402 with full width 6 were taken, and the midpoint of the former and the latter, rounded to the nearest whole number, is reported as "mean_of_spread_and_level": 71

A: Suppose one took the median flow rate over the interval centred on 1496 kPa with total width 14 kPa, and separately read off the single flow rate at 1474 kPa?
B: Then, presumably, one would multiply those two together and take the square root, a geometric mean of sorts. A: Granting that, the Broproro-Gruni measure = 104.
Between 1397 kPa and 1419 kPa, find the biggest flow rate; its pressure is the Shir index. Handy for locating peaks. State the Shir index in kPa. 1412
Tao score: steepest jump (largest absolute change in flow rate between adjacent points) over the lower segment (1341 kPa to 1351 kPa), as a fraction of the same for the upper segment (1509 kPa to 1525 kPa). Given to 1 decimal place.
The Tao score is 4.4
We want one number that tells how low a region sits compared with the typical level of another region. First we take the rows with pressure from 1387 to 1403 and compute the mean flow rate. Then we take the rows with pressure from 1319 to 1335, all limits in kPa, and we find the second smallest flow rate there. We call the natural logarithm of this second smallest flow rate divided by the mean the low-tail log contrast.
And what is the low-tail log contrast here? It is 0.11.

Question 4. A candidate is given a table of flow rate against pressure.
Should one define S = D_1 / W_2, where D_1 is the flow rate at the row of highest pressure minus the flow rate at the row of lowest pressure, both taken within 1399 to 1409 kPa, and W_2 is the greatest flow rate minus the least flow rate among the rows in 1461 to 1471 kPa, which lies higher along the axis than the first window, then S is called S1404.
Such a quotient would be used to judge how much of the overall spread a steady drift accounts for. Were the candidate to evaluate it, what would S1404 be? -0.1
